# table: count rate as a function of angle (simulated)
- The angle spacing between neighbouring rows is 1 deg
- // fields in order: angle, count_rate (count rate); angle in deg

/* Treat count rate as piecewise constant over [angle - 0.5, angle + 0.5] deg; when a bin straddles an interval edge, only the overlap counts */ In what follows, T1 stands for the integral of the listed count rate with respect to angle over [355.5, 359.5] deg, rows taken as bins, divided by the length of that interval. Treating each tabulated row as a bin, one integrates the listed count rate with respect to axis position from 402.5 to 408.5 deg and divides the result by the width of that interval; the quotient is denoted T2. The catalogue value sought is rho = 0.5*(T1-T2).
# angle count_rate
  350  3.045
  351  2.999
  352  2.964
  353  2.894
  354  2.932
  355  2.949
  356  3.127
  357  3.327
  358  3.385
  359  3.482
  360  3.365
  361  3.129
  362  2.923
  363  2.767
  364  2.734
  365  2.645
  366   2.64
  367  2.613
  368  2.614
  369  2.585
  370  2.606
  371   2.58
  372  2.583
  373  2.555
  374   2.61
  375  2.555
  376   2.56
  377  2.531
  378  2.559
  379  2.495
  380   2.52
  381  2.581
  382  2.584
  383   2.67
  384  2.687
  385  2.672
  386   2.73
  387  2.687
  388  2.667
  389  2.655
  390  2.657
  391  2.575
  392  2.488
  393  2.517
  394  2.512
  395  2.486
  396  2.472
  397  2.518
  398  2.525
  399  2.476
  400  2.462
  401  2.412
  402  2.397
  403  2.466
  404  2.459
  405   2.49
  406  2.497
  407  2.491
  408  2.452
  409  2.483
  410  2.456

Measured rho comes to 0.43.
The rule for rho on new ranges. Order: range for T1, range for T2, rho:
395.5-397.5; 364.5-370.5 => -0.06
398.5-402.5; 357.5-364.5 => -0.34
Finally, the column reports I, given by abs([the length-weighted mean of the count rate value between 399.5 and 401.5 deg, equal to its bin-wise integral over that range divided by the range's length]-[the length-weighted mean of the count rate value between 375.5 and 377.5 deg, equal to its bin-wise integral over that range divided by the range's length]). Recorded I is 0.11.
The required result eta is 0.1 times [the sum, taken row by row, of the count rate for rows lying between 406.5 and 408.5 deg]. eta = 0.49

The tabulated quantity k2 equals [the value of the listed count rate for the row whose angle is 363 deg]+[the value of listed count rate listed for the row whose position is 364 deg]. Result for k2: 5.50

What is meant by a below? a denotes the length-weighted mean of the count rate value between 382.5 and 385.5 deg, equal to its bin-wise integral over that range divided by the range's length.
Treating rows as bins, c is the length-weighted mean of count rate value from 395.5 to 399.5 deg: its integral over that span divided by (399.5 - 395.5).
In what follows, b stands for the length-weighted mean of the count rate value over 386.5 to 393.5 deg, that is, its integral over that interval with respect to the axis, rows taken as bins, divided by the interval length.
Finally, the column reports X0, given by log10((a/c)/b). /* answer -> -0.39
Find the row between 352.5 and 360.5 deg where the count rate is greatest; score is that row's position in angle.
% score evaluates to 359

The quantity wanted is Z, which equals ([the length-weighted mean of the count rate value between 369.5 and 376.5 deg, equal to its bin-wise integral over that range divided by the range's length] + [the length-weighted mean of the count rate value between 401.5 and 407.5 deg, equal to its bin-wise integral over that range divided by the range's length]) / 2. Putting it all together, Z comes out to 2.52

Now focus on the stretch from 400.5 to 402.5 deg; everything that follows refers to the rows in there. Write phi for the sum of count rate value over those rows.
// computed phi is 4.8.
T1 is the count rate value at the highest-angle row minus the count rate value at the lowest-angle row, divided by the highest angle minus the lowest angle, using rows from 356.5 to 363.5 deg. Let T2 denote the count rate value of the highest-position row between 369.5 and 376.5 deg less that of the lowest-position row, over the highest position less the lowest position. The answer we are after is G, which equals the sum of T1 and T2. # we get -0.101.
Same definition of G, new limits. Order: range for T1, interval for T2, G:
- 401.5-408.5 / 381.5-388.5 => 0.023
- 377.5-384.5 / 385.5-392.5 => -0.019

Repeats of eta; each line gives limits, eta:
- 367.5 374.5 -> 1.81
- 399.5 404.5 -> 1.22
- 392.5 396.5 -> 1.00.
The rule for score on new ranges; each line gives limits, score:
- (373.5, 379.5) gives 374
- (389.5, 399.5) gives 390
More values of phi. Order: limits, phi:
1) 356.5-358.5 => 6.7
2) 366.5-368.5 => 5.2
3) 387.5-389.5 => 5.3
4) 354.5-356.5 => 6.1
